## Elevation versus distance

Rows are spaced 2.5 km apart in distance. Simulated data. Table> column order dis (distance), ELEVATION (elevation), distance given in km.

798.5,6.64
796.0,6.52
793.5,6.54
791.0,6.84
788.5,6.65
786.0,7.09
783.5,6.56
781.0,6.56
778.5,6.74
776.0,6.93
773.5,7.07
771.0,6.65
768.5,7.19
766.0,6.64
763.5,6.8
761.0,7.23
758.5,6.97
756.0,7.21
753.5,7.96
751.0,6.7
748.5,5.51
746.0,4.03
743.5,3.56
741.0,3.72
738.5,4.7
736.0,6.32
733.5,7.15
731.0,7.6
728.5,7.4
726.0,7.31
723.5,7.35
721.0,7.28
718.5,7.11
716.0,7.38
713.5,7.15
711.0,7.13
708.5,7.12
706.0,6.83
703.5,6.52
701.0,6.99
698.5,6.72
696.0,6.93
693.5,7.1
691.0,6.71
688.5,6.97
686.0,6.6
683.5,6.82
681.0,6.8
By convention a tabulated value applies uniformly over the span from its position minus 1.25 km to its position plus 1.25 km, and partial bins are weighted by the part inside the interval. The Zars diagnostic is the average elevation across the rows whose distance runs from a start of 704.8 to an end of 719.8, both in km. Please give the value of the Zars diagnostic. 7.1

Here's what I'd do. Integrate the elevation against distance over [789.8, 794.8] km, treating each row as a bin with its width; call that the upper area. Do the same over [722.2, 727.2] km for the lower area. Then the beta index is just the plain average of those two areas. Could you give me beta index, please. 35.0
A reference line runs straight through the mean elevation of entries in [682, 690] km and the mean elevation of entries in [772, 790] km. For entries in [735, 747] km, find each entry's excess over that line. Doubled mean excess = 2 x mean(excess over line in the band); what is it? -4.7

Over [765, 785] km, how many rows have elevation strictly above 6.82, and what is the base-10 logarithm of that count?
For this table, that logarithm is 0.5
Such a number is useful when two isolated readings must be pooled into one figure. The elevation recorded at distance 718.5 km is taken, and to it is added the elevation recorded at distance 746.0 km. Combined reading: 11.1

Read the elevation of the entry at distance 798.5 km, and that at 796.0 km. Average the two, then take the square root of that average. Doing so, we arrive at 2.57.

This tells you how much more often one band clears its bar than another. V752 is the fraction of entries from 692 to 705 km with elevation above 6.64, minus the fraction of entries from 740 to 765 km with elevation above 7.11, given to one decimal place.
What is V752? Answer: 0.5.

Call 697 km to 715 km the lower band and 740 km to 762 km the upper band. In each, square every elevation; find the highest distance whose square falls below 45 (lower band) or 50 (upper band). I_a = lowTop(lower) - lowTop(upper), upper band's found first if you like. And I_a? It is -55.0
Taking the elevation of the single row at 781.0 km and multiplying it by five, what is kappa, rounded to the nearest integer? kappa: 33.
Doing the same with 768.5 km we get 36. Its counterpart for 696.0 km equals 35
